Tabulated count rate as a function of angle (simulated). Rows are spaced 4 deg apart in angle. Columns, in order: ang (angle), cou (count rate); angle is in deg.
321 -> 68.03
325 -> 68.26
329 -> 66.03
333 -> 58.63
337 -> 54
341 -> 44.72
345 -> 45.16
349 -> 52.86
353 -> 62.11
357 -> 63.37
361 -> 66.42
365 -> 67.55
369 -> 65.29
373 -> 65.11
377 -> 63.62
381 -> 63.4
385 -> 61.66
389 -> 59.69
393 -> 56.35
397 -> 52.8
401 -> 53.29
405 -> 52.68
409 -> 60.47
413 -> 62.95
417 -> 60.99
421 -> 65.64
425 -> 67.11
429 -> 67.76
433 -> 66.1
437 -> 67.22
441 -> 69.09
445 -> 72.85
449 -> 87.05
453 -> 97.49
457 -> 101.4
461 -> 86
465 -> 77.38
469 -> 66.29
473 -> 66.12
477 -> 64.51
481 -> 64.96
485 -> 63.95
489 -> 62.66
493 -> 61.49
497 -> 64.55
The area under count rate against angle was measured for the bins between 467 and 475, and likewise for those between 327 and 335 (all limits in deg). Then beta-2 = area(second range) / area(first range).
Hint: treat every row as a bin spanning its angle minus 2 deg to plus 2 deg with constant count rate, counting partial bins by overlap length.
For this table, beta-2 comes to 0.94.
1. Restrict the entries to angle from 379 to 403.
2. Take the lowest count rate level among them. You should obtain 52.8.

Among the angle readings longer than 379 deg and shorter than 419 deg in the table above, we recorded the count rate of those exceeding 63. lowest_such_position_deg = 381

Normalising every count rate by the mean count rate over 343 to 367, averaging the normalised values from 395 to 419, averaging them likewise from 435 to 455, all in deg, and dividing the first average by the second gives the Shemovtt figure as 0.73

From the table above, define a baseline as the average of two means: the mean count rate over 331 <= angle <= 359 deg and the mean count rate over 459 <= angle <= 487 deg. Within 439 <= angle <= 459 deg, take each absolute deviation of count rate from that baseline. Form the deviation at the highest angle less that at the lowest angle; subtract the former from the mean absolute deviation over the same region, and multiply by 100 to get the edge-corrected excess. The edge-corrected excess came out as -888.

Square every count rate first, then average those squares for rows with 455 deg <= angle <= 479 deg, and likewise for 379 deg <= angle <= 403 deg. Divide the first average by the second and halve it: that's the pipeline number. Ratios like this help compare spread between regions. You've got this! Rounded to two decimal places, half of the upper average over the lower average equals 0.91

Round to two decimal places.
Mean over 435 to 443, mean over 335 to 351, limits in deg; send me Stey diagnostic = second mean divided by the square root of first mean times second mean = 0.85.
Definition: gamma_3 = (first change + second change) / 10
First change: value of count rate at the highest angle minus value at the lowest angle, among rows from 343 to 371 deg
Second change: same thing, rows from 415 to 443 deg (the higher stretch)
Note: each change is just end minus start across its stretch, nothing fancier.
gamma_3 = 2.8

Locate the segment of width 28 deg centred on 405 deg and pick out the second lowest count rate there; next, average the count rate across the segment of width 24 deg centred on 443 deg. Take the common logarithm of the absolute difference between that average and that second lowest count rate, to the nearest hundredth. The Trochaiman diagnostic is 1.38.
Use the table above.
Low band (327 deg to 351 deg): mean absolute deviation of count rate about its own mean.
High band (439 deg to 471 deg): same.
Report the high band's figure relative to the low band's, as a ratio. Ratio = 1.8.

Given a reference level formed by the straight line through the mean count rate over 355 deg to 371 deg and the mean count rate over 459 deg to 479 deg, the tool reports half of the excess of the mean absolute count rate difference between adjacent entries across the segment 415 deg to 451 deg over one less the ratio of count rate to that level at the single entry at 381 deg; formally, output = 1.8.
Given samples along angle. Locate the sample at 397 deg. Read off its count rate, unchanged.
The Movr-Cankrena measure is 52.8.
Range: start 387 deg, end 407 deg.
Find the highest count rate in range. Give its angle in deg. 389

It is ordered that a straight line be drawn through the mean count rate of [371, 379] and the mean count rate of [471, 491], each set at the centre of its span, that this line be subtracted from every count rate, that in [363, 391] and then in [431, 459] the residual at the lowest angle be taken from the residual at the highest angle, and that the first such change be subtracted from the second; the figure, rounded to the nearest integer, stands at 43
